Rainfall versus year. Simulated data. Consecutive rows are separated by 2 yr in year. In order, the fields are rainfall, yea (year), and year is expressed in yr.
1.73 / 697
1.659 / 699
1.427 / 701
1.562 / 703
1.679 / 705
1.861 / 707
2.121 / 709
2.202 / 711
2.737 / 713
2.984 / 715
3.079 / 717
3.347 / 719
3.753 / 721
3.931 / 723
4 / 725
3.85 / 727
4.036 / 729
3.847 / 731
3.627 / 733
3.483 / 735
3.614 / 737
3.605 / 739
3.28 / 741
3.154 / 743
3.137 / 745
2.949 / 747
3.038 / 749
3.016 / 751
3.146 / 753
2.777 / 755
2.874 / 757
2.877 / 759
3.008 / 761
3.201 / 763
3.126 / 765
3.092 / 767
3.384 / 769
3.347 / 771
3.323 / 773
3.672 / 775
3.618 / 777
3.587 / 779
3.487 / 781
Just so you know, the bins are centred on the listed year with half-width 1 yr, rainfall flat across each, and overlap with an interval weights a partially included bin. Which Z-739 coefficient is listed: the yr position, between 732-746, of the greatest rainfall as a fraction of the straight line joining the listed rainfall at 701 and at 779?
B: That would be 733 yr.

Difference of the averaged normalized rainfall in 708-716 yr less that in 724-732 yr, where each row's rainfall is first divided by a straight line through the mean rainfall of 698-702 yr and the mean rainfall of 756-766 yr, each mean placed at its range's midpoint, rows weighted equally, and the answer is -0.41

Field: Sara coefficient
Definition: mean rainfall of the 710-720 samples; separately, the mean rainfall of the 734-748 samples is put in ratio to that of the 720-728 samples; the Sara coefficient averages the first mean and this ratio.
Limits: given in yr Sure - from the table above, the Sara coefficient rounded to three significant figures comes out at 1.86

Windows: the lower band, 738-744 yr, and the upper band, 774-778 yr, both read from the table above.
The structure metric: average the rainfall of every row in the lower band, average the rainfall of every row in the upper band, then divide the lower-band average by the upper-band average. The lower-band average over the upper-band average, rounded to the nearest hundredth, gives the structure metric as 0.92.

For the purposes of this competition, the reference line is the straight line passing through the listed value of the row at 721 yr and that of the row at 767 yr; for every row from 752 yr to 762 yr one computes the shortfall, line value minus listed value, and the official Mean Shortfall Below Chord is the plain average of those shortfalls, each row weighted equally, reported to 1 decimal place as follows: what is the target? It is 0.3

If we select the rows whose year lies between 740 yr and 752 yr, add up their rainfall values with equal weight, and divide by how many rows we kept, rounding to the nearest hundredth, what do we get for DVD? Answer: 3.10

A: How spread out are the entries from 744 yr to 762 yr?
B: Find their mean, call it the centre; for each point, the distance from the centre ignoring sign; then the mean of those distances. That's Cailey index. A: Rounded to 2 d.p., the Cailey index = 0.10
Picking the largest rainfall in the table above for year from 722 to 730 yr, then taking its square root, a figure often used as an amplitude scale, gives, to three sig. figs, 2.01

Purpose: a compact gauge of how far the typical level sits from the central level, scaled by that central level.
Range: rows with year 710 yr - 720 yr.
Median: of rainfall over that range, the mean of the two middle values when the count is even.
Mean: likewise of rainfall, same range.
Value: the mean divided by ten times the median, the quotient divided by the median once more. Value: 0.0322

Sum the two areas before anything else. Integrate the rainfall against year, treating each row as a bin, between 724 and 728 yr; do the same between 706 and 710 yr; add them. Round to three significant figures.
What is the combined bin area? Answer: 23.7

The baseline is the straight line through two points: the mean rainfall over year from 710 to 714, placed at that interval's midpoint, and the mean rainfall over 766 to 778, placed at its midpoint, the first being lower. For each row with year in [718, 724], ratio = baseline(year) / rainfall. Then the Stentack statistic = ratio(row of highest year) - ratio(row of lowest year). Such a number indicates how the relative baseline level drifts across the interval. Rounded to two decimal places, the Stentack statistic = -0.10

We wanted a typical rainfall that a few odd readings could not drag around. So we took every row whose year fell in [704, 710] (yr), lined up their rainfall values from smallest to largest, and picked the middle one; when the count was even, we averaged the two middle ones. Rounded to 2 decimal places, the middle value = 1.86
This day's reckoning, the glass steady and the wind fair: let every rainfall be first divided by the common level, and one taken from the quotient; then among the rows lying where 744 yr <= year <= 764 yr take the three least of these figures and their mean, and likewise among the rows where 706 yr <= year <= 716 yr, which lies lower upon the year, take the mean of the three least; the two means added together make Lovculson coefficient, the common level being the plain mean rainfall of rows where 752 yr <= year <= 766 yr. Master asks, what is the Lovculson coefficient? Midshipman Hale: -0.37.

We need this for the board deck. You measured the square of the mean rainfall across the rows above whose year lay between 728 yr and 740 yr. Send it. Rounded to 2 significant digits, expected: 14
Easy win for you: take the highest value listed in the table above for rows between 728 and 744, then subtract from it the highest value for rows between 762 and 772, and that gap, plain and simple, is 0.65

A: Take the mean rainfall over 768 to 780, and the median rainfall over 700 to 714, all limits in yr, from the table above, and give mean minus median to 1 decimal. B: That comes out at 1.6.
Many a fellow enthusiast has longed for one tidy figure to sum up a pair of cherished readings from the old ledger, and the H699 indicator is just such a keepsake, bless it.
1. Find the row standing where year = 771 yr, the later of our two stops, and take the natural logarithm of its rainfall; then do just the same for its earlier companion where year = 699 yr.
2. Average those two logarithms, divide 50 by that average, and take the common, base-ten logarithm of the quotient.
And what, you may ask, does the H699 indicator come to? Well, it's 1.77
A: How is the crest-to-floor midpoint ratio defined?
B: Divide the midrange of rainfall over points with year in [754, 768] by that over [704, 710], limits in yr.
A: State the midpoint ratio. 1.57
